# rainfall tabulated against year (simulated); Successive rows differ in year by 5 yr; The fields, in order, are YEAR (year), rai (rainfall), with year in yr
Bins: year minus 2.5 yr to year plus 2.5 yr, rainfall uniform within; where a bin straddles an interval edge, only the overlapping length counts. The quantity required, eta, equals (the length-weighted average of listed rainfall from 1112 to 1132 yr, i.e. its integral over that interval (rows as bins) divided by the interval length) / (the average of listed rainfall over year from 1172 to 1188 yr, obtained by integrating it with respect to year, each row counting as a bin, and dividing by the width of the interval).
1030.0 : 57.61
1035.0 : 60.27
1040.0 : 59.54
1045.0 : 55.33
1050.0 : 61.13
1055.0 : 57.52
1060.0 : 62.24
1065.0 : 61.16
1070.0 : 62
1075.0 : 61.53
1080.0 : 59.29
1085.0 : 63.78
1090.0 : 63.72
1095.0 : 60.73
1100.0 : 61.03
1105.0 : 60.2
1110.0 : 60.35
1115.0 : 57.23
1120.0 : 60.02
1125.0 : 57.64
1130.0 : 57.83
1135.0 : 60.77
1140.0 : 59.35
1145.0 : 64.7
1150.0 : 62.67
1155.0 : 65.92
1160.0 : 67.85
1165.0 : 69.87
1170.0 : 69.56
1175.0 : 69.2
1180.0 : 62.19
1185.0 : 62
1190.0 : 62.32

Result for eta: 0.90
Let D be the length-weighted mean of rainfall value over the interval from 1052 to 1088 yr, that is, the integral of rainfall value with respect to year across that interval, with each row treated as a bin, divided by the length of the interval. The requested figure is 61.1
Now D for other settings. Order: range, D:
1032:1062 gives 59.3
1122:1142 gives 58.9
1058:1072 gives 61.8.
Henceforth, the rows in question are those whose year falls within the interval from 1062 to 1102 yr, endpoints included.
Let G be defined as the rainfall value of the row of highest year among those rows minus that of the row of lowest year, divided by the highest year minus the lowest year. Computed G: 0.0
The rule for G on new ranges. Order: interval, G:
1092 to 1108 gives -0.1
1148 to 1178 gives 0.3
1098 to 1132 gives -0.1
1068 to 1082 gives -0.3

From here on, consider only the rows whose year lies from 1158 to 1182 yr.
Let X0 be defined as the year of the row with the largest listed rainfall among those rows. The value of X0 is 1165.0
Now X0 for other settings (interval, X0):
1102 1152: 1145.0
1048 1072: 1060.0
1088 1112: 1090.0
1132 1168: 1165.0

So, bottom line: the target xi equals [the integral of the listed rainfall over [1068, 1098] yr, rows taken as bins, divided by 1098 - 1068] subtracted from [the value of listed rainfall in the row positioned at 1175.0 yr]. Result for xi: 7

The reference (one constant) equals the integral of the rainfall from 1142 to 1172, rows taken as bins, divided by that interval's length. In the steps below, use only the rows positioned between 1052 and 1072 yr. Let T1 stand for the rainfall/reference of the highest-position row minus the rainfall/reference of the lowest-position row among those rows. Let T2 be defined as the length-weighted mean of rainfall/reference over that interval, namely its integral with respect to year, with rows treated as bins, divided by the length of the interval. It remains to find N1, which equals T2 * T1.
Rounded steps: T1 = 0.07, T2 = 0.912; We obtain 0.06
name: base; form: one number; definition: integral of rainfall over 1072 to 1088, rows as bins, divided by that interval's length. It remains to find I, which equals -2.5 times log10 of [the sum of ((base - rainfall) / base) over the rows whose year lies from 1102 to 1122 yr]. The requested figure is 2.13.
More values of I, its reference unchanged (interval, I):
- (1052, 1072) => 3.10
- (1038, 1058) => 1.69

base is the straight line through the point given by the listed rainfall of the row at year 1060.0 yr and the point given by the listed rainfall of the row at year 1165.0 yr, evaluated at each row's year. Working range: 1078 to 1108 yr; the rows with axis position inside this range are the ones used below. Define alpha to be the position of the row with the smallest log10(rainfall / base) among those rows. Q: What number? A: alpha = 1105.0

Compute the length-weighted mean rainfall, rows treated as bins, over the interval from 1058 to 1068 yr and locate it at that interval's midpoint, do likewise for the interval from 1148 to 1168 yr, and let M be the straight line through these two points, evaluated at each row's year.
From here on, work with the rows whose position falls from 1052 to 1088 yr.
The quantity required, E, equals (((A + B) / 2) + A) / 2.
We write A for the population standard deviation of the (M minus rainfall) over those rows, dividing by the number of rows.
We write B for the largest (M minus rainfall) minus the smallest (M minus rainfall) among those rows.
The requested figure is 2.4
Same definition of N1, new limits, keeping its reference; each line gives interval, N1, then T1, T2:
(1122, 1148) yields 0.10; 0.11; 0.903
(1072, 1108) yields -0.02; -0.02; 0.923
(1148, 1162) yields 0.08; 0.08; 0.984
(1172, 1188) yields -0.10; -0.11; 0.969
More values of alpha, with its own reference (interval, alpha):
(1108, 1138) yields 1130.0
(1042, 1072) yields 1045.0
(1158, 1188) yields 1185.0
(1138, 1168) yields 1140.0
